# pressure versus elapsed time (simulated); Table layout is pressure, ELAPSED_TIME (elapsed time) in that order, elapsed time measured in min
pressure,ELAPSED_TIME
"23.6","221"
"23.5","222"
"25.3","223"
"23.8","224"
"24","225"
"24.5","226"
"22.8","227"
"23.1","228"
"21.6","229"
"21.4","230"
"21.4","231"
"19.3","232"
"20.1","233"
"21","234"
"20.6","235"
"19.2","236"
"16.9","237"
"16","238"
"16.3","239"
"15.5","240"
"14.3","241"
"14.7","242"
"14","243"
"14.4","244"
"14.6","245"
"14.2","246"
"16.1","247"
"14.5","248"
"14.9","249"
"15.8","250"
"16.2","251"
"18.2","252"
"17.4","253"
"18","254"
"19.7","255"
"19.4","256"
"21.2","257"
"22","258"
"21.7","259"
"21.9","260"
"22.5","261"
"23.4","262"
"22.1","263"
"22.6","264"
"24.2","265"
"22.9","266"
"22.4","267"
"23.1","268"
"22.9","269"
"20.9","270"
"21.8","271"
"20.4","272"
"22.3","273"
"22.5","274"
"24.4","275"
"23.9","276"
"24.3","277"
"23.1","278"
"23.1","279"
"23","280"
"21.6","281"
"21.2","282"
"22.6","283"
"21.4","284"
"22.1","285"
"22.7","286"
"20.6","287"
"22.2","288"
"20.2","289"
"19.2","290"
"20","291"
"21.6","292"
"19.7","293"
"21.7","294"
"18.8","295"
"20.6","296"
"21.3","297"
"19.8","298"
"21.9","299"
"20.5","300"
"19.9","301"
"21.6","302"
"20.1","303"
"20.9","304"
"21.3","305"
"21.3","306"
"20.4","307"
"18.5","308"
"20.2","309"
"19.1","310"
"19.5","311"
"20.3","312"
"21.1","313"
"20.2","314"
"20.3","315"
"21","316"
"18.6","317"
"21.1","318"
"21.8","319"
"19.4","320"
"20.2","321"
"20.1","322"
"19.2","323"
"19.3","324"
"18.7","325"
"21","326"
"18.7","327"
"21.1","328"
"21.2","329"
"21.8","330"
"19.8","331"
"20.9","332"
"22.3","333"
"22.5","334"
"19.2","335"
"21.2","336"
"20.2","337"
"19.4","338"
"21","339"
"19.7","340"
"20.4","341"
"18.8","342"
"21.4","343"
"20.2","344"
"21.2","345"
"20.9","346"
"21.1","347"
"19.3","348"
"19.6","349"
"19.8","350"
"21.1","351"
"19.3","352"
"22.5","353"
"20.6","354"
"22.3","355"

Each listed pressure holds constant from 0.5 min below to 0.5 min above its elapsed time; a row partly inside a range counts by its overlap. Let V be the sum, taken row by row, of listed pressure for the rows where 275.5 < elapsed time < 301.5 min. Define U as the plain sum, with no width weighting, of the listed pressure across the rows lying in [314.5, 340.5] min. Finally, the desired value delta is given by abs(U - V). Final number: 27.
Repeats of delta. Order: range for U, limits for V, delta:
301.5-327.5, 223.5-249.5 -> 45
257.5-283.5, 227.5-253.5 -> 135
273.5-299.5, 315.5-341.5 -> 34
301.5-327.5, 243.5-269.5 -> 18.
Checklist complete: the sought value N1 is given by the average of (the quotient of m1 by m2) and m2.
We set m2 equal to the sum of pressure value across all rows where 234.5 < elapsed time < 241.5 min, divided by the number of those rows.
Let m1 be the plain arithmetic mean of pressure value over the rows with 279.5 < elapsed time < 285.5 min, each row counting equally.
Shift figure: 9.1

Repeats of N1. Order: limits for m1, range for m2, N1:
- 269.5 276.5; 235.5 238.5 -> 9.3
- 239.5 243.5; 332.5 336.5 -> 11.0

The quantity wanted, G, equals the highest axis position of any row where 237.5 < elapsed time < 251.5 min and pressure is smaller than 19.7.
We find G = 251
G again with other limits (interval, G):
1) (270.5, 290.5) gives 290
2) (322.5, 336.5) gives 335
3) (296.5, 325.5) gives 325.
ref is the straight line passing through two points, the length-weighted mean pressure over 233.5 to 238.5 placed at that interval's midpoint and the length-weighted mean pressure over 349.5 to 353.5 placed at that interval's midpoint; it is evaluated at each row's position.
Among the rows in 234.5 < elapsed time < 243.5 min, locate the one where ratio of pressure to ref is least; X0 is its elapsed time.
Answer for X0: 243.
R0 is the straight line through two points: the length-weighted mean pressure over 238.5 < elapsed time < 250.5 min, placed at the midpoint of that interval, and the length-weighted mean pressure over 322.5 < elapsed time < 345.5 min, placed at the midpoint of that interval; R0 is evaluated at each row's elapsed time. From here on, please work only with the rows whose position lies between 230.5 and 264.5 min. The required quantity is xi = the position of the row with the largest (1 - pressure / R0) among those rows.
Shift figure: 243 min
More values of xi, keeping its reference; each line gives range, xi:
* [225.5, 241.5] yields 241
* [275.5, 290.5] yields 290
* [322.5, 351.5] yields 342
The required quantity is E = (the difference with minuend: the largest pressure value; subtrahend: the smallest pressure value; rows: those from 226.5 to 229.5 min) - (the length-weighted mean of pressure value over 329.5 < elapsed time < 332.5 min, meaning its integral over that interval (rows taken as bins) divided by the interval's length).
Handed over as -19.3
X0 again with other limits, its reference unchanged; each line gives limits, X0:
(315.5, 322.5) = 317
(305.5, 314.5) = 308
